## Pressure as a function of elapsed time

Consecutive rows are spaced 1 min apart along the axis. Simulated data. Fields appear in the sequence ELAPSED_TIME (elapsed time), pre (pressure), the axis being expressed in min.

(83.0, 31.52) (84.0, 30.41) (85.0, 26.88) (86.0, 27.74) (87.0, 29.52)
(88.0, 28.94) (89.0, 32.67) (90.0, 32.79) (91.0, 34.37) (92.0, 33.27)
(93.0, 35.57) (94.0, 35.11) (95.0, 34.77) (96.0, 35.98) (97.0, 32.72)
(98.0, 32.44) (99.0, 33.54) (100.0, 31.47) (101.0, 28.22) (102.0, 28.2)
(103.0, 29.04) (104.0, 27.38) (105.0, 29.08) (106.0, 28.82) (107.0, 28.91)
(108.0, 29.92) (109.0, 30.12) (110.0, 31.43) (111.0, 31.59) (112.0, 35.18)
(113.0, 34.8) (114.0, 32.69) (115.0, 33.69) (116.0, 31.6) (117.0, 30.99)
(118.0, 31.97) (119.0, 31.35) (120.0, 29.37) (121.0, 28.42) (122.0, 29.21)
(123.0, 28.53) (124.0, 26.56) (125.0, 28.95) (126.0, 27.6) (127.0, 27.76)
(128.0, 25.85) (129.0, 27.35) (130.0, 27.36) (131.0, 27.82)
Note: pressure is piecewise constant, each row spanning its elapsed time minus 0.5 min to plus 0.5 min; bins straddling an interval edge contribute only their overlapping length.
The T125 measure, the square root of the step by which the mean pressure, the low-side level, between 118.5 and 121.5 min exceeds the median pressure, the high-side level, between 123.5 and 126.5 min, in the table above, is 1.5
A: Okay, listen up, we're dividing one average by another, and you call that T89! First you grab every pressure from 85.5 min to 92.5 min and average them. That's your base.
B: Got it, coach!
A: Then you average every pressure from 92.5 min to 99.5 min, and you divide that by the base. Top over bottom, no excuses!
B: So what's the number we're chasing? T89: 1.09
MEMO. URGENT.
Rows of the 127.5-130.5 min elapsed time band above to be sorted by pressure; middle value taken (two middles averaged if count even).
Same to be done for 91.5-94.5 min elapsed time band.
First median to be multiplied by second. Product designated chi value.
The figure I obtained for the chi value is 960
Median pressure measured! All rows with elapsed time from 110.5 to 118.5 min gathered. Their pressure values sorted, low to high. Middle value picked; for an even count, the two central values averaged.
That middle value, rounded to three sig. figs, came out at 32.3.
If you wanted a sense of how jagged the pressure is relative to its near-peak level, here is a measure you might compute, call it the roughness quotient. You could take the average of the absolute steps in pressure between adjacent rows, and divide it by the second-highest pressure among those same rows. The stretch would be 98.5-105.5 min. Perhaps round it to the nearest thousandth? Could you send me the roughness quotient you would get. 0.051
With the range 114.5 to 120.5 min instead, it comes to 0.039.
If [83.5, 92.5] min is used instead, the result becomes 0.050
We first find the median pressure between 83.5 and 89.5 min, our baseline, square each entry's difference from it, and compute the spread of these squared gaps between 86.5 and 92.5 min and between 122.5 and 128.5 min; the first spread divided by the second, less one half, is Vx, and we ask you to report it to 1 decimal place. 1.8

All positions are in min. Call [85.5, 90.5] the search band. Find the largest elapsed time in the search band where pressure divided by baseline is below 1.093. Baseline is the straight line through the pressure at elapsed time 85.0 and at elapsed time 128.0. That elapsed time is 88.0 min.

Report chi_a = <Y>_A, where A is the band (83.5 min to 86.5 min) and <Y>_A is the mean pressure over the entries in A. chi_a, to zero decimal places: 28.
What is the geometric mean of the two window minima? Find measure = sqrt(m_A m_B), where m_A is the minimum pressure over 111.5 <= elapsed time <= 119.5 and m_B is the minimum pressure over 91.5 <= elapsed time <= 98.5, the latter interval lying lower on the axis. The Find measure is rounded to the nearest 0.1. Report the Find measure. 31.7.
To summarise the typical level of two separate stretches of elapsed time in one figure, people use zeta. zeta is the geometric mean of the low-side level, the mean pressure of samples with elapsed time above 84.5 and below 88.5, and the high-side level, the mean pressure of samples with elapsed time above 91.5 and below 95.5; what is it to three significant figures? 31.3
